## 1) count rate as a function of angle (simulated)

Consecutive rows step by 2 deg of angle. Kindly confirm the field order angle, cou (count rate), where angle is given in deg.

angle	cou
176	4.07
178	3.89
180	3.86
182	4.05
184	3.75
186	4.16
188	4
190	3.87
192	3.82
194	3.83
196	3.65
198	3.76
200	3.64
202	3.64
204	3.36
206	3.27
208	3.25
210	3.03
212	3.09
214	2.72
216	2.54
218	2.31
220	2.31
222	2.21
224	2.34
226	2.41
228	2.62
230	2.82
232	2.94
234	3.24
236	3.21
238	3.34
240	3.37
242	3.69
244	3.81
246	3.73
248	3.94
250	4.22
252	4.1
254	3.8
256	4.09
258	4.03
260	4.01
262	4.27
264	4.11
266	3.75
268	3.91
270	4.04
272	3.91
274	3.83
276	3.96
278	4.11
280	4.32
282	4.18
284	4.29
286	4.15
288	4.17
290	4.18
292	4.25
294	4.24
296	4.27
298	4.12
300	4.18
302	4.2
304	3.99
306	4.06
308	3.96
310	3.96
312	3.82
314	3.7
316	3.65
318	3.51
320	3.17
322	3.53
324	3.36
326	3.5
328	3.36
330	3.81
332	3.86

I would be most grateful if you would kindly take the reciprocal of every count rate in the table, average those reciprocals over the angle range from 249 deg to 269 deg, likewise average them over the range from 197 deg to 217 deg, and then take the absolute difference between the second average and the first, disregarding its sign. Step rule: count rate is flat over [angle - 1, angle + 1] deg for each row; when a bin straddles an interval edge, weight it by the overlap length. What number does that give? 0.07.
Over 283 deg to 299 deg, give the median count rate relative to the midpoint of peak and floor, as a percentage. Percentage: 100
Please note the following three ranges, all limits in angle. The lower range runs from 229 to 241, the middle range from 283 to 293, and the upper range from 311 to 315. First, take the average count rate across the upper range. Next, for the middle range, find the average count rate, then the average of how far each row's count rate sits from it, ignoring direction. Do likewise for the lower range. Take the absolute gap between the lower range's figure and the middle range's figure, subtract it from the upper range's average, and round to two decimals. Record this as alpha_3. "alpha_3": 3.63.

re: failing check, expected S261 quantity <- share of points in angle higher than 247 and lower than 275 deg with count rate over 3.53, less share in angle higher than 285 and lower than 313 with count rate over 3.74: 0.0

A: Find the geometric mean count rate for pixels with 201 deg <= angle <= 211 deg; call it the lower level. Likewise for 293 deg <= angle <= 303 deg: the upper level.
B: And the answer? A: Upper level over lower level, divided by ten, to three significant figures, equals 0.127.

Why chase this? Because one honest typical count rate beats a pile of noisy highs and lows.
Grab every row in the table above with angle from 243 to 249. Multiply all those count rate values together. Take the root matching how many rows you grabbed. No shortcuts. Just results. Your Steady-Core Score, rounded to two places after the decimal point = 3.83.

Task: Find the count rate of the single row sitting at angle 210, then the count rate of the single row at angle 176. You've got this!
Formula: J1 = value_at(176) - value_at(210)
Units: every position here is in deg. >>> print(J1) 1.0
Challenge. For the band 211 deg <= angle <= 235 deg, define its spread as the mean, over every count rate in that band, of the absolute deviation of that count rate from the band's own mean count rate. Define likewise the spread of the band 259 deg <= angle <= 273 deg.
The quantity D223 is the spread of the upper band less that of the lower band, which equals -0.15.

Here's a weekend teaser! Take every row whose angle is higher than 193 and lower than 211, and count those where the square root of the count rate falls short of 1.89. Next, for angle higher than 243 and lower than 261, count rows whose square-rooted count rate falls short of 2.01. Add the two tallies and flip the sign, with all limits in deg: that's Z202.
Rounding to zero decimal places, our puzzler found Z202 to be -10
